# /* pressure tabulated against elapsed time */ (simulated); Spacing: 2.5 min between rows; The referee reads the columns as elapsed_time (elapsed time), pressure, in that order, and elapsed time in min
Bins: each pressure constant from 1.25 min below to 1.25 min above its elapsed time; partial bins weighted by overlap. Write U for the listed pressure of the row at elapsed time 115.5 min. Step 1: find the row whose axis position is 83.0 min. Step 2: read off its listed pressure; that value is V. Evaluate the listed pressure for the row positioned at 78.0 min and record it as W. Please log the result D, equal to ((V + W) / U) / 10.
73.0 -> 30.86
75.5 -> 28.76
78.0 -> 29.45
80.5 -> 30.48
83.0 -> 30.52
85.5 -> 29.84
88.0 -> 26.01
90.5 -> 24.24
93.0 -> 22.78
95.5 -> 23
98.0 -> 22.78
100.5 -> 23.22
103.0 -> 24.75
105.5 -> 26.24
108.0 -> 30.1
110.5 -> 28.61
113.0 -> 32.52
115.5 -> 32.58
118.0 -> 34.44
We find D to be 0.184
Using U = 32.58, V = 30.52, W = 29.45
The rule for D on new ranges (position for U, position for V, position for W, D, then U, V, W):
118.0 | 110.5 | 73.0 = 0.173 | 34.44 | 28.61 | 30.86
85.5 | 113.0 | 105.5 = 0.197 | 29.84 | 32.52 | 26.24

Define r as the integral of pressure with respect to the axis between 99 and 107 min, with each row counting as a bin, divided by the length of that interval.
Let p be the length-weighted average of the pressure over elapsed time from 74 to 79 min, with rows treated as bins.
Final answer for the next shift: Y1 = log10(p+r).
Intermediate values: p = 29.2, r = 24.8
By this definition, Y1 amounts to 1.73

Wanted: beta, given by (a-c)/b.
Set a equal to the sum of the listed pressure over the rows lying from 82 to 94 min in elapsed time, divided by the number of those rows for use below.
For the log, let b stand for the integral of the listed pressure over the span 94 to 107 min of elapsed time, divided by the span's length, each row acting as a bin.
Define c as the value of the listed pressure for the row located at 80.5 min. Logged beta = -0.16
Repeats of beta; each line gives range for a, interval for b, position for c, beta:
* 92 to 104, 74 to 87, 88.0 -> -0.09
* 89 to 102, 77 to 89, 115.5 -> -0.32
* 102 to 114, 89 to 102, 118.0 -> -0.26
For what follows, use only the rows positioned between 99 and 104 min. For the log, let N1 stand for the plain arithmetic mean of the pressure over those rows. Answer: 24.0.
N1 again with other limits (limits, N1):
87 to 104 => 23.8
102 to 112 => 27.4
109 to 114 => 30.6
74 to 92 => 28.5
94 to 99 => 22.9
